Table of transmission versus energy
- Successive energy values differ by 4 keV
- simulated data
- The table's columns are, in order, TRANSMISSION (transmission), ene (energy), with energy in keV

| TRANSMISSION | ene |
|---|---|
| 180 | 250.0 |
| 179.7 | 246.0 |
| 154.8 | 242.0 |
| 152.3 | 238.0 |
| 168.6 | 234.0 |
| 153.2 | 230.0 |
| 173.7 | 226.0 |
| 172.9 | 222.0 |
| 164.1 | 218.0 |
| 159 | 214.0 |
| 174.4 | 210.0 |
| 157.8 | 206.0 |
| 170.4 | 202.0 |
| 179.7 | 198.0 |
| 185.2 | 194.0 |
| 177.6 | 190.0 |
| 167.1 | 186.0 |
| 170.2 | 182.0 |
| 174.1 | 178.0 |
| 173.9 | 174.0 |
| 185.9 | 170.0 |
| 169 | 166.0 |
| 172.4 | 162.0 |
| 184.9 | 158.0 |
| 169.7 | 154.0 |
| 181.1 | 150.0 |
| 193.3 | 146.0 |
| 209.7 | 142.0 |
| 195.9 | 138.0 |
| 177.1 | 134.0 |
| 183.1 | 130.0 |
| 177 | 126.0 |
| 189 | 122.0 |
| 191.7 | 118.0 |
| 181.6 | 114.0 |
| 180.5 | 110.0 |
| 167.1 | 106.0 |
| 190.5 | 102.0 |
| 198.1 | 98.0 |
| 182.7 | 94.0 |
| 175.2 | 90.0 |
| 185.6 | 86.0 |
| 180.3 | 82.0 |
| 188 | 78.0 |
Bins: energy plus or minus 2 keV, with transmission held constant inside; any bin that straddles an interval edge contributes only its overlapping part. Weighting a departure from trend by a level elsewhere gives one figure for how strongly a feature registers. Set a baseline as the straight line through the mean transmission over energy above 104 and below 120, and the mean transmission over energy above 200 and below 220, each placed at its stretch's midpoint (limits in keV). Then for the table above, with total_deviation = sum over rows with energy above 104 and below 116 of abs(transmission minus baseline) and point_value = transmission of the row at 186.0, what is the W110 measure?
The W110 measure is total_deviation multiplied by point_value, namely 2634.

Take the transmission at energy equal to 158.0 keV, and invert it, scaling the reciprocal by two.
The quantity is 0.0108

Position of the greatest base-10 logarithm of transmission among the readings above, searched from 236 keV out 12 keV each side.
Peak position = 246.0 keV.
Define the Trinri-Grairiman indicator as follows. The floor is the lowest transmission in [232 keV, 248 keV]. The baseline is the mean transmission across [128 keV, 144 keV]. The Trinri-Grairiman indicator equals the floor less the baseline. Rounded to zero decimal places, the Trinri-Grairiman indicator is -39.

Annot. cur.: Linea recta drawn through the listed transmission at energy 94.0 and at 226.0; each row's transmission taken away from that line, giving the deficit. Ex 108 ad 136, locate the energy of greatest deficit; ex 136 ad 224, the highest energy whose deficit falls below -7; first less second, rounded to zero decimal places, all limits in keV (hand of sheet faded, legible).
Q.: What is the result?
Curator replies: -68 keV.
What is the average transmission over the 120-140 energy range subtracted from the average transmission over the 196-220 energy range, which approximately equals -17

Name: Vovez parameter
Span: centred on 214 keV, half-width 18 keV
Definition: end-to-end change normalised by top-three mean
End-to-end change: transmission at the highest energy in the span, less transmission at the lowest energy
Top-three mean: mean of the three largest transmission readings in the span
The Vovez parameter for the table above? -0.15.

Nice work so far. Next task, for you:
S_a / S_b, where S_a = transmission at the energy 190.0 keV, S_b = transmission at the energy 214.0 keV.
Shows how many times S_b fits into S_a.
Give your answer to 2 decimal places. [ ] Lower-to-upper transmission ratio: 1.12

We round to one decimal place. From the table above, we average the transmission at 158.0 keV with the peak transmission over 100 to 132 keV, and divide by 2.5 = 75.3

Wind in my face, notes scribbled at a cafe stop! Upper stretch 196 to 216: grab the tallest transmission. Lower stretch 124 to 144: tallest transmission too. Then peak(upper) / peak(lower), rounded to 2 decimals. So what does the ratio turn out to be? 0.86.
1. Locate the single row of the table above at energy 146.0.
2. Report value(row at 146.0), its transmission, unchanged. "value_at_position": 193.3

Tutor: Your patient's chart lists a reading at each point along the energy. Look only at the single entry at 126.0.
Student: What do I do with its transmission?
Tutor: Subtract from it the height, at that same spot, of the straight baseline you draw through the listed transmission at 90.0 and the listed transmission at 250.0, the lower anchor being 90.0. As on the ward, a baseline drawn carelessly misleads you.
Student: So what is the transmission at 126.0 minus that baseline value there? 1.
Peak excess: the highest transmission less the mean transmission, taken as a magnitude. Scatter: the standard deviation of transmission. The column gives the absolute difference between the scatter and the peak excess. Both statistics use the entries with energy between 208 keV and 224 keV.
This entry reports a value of 0.5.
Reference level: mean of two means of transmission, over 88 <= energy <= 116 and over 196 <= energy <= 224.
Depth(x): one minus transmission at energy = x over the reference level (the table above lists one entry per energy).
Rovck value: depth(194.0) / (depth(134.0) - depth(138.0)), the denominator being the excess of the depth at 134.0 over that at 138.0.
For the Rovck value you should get -0.5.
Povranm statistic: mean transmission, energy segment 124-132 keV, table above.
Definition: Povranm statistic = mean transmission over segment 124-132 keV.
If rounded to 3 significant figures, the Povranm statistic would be 180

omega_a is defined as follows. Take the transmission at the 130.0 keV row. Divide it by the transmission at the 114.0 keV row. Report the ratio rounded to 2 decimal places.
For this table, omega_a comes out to 1.01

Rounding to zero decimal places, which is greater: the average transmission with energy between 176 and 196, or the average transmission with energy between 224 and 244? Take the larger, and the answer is 175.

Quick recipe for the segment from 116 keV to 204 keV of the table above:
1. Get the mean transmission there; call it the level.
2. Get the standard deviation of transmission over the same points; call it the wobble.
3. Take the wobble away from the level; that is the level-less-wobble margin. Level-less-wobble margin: 170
